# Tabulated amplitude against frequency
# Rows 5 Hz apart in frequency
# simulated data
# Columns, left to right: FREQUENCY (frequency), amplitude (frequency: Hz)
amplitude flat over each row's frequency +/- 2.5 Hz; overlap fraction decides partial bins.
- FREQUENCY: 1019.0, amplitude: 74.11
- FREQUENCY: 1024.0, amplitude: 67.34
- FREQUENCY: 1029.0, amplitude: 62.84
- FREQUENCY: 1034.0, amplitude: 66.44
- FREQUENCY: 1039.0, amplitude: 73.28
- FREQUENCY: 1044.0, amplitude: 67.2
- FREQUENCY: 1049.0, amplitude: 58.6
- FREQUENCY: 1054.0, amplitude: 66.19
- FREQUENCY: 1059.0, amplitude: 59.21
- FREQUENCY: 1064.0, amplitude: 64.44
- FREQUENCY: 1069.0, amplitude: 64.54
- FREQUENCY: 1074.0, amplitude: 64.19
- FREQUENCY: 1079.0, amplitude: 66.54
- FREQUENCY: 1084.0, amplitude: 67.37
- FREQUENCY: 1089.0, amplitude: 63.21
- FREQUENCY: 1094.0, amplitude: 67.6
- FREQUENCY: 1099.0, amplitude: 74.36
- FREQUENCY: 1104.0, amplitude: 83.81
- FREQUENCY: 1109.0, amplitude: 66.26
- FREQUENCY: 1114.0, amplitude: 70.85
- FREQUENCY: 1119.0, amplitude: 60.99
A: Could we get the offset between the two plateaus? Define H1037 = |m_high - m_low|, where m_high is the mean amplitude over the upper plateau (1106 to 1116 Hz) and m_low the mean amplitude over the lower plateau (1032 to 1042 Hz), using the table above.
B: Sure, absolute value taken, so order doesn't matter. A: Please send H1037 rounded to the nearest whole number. 1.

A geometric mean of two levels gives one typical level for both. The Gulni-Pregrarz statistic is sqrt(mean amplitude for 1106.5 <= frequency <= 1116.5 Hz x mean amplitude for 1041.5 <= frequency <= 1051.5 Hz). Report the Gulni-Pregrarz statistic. 65.7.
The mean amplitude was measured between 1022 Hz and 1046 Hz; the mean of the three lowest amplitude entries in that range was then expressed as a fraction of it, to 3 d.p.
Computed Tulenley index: 0.971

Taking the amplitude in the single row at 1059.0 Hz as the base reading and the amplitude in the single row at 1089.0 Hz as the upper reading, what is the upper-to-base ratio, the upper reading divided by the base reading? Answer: 1.07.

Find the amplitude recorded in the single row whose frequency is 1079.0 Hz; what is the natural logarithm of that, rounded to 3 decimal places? 4.198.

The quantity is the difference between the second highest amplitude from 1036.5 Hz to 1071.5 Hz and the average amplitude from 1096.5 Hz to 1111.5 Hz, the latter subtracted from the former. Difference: -7.6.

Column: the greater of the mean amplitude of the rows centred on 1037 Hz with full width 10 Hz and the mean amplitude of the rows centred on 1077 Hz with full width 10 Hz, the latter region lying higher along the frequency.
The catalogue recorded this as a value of 70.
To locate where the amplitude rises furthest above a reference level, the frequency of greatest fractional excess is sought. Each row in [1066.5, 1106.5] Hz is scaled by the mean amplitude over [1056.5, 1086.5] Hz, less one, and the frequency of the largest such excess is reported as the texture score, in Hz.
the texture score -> 1104.0 Hz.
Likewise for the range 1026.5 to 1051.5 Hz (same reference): 1039.0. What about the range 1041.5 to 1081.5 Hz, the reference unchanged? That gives 1044.0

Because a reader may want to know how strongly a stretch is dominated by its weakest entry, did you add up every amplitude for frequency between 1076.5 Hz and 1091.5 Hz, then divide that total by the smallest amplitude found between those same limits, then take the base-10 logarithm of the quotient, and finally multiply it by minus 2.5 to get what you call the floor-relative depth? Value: -1.23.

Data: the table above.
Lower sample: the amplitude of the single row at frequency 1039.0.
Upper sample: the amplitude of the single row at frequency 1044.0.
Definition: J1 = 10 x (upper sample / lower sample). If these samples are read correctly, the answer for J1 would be 9.2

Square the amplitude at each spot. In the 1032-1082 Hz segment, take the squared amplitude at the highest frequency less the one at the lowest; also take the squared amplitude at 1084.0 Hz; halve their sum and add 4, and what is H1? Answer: 2280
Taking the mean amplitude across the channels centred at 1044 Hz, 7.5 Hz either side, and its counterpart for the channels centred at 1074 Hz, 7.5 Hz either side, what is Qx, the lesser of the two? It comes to 65.1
